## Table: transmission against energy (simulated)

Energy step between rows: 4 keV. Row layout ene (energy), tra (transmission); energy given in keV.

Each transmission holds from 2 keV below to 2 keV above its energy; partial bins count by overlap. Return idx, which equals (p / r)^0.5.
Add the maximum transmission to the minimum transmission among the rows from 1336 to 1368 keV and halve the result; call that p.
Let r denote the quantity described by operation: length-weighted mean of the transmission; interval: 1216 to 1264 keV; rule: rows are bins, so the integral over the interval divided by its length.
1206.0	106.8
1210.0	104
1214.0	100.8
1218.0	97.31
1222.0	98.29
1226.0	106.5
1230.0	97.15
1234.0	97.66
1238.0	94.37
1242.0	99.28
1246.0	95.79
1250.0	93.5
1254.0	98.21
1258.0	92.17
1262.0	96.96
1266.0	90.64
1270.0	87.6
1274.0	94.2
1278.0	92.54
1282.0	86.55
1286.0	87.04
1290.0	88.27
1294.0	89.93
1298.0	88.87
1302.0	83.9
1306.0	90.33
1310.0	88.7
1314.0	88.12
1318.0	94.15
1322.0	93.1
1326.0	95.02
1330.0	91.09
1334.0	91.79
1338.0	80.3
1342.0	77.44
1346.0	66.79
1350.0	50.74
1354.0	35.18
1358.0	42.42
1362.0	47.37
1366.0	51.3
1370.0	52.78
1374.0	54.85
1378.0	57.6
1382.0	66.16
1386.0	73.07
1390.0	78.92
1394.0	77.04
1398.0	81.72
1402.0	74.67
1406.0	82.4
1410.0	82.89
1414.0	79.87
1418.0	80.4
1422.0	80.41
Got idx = 0.8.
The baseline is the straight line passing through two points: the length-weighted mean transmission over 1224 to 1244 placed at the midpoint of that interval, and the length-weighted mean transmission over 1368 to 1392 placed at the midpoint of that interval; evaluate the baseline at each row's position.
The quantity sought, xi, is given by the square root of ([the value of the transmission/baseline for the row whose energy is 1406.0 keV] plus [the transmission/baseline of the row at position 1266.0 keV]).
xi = 1.56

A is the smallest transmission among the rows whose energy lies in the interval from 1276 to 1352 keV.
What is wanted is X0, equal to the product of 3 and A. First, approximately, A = 50.74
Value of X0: 152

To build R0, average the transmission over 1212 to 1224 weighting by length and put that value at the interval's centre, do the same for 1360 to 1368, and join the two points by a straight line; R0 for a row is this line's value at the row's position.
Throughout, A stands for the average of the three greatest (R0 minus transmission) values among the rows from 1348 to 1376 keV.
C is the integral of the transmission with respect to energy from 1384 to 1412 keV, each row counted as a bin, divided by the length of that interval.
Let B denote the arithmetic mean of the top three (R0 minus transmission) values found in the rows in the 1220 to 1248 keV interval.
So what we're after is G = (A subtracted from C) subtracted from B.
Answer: -71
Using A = 10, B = -2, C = 79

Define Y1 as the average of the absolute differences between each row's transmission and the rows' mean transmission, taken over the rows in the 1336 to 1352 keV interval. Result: 10.1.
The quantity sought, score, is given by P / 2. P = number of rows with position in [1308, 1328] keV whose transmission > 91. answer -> 1.5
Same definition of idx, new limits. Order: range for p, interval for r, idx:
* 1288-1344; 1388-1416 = 1.0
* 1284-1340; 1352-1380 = 1.3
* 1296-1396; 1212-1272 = 0.8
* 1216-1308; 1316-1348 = 1.1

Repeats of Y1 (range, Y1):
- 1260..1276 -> 3.2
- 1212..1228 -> 2.9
